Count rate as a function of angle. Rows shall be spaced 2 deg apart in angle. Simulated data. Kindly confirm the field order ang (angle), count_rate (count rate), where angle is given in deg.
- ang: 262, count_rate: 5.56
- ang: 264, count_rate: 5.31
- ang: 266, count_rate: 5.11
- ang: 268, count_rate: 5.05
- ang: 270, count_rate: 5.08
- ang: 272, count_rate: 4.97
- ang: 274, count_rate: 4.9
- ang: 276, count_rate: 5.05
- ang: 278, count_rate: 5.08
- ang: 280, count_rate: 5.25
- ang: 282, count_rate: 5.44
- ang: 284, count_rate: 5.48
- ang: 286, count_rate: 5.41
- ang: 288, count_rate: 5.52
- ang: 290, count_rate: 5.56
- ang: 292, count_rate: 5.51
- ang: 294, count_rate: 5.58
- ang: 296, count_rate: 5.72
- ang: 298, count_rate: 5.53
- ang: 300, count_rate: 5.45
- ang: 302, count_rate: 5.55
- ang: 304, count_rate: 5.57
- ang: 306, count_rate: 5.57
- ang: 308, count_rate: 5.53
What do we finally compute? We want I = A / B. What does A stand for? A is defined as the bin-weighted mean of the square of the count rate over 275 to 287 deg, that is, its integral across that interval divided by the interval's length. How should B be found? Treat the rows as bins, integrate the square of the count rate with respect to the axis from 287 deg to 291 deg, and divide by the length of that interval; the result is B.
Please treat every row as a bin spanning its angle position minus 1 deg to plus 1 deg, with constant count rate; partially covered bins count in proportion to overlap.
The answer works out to 0.91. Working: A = 28.0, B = 30.7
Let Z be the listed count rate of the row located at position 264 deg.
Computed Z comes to 5.31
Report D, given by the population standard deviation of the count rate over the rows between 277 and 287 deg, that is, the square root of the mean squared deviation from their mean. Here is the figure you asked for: 0.15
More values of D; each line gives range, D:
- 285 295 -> 0.06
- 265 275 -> 0.08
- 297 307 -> 0.04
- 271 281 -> 0.12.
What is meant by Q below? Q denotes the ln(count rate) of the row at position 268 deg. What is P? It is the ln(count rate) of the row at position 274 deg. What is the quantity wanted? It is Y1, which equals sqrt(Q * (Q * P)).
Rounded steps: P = 1.59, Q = 1.62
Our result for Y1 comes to 2.04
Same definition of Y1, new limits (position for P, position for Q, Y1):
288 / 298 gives 2.24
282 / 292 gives 2.22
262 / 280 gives 2.17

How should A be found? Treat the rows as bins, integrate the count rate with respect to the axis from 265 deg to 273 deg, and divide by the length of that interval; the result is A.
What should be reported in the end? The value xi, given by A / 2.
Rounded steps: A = 5.1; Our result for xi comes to 2.53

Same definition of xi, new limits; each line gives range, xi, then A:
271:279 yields 2.50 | 5.0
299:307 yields 2.77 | 5.5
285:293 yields 2.75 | 5.5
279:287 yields 2.70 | 5.4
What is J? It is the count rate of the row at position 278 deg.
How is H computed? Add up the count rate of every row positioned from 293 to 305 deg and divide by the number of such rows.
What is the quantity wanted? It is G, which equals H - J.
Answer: 0.5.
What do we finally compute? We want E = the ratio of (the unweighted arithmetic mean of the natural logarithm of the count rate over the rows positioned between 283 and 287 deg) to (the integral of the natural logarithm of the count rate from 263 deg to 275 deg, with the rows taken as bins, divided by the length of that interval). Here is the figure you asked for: 1.04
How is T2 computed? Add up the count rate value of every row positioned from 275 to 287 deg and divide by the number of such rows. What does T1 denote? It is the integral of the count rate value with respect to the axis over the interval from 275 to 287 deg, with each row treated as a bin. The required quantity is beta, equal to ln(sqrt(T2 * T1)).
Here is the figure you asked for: 2.91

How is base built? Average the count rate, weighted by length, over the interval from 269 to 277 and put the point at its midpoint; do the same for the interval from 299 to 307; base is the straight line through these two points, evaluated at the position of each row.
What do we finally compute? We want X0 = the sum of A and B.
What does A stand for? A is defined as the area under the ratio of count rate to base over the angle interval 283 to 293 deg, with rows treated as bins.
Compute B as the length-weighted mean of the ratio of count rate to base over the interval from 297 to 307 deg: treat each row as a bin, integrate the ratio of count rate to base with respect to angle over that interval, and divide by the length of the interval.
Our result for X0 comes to 11.4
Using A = 10.4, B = 1.00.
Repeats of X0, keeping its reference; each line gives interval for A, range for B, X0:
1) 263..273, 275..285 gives 11.4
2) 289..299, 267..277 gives 11.4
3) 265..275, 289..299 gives 11.2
